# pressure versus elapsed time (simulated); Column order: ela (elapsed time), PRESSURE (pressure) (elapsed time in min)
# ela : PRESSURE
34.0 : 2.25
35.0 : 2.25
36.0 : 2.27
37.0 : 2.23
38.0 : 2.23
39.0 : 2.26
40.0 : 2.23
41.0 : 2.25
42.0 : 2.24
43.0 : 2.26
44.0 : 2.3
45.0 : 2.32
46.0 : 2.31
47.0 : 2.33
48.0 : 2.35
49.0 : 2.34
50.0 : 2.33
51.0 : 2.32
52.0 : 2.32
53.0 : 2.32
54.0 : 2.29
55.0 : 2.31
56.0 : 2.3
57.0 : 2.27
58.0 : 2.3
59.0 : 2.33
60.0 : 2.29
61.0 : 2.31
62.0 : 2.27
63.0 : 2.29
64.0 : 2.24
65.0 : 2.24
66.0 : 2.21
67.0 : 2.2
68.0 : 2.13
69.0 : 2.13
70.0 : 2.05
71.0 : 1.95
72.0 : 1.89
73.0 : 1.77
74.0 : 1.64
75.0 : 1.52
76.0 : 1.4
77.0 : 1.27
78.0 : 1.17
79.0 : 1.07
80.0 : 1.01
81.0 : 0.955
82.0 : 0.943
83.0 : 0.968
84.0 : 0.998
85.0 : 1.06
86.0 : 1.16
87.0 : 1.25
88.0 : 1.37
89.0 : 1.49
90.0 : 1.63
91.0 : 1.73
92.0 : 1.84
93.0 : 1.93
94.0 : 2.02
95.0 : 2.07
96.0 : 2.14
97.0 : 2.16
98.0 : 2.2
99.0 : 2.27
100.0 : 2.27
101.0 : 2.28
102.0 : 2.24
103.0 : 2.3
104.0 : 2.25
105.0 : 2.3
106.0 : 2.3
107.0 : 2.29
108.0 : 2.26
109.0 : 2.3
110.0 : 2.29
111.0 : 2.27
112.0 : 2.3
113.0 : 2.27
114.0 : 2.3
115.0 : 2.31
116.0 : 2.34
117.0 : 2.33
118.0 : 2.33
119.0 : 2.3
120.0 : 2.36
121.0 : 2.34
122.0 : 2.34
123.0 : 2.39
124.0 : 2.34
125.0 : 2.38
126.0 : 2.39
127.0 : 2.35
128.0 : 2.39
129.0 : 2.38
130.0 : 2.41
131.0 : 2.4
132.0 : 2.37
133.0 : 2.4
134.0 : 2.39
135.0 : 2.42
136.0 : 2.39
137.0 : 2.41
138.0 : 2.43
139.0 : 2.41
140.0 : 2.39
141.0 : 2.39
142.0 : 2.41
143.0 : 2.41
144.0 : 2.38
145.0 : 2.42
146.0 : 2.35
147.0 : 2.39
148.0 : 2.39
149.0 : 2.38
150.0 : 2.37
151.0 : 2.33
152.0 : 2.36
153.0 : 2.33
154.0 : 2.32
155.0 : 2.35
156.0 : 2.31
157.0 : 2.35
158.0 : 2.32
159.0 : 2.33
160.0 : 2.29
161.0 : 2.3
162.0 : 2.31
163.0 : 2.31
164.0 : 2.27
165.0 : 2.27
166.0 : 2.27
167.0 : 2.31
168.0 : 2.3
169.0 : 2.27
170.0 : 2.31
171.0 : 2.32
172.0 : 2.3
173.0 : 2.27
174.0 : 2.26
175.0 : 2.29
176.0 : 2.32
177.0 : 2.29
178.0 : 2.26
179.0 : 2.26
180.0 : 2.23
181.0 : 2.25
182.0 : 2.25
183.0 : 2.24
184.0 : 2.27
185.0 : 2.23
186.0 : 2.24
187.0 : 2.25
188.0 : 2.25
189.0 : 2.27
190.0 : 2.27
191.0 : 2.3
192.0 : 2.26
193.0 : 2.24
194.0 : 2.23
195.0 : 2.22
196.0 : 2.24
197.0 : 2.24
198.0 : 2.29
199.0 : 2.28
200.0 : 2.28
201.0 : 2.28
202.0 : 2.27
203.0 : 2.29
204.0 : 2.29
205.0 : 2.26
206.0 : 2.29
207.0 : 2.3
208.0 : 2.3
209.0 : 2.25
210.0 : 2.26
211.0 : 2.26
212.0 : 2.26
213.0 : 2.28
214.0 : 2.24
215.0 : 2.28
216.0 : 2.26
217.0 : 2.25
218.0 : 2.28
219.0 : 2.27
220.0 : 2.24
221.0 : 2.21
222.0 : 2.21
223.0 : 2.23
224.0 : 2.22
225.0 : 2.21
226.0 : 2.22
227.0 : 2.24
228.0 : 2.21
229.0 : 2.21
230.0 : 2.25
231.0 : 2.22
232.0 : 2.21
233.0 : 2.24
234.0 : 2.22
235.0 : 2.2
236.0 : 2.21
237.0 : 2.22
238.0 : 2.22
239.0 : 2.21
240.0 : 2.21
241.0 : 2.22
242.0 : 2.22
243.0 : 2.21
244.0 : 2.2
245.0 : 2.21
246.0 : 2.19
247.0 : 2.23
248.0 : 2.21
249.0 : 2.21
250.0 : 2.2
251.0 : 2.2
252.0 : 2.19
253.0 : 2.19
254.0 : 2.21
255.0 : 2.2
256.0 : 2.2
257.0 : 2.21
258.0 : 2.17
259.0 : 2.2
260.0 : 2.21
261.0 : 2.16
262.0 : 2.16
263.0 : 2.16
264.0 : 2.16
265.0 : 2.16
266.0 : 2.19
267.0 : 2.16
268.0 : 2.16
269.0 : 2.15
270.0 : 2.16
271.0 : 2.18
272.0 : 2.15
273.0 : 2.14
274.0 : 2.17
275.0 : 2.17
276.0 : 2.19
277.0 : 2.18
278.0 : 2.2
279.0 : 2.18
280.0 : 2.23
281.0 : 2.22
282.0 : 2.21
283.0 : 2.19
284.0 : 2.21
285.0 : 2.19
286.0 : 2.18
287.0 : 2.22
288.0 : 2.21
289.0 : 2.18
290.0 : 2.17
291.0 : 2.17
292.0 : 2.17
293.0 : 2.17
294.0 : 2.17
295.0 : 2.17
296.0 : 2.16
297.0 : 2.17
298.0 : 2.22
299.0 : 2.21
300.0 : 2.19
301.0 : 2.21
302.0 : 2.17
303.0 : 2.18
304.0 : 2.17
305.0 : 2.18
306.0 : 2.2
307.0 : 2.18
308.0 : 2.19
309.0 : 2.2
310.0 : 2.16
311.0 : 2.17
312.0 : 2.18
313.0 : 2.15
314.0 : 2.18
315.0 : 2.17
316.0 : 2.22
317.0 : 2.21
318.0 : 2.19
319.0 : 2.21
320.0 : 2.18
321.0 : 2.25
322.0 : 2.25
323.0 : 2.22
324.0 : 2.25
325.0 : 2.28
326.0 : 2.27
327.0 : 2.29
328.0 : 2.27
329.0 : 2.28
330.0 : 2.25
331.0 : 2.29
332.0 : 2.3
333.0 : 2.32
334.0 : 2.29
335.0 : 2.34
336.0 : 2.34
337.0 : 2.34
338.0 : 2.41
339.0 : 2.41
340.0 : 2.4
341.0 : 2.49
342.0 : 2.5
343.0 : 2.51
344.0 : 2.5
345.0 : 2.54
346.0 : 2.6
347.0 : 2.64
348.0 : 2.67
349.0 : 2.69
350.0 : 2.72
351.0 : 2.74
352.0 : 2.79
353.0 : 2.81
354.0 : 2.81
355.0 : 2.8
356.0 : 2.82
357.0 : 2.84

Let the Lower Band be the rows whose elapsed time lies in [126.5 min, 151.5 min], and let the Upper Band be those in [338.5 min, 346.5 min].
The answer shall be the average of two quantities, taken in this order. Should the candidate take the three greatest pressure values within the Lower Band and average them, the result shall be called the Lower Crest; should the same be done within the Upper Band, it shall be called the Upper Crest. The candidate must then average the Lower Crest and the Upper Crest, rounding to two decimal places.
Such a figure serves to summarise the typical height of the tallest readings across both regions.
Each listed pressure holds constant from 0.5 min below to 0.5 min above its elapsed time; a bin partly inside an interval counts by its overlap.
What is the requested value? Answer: 2.49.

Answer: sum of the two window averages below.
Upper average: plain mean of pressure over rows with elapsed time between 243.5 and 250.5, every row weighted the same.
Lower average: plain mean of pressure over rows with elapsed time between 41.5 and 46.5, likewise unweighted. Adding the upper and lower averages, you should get 4.49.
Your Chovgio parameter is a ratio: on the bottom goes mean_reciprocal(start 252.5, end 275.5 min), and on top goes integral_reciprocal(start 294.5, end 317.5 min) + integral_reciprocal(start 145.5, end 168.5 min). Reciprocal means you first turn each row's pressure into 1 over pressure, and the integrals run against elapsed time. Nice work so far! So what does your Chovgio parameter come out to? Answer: 44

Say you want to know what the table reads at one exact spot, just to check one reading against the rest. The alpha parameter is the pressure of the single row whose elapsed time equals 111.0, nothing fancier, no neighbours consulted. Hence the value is 2.27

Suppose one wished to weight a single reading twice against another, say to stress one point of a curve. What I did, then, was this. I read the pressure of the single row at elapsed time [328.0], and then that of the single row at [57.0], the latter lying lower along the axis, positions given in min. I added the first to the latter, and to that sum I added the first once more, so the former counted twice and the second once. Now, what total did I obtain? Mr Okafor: 6.81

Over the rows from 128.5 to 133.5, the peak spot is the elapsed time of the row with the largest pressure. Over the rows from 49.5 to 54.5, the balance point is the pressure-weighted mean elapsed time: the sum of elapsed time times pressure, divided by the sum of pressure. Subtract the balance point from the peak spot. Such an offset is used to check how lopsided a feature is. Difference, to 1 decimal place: 78.0 min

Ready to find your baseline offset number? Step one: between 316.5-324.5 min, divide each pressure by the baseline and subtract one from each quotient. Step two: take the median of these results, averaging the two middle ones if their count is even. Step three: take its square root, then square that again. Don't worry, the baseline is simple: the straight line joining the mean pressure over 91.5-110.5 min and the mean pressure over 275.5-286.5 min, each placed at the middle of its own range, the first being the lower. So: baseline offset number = 0.01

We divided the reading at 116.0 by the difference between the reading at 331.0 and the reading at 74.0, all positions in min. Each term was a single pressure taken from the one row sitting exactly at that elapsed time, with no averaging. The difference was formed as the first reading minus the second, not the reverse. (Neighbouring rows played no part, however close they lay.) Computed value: 4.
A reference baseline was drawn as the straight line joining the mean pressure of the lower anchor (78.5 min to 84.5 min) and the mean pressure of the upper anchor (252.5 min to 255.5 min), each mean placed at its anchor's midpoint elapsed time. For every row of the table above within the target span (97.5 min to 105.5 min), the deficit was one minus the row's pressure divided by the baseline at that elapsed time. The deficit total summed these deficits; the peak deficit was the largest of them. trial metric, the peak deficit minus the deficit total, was 7.1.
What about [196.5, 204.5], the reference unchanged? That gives 1.7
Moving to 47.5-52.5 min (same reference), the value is 8.2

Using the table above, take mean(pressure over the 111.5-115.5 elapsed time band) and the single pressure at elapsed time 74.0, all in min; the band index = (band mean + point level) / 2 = 1.97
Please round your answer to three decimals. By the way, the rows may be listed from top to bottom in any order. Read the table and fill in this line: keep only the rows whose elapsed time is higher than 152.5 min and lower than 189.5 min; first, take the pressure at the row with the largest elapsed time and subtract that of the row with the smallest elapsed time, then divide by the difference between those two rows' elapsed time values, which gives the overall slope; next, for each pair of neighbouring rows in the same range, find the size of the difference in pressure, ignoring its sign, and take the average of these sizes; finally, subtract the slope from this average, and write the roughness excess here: 0.022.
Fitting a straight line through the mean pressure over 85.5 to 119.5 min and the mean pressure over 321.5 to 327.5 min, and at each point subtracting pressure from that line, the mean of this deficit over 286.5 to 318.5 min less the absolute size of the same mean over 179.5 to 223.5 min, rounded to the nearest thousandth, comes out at -0.033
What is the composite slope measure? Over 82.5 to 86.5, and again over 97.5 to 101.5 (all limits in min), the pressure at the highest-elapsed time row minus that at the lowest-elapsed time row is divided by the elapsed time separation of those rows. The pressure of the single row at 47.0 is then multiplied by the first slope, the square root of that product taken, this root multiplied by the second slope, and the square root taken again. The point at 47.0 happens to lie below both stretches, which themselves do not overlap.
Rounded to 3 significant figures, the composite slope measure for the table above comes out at 0.101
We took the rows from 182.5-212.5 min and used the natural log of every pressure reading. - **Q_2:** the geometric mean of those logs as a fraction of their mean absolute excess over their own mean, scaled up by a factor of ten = 961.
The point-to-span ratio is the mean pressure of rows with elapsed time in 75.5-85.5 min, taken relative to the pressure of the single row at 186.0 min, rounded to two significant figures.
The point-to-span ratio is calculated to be 0.48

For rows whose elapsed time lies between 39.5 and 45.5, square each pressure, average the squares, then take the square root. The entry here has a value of 2.27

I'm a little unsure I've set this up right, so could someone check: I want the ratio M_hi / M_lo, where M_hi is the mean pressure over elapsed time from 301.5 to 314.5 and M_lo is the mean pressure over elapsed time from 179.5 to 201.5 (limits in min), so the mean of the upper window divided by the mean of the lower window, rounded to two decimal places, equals 0.97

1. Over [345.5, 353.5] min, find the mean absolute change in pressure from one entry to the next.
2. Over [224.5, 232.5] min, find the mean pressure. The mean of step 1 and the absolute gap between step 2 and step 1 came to 1.11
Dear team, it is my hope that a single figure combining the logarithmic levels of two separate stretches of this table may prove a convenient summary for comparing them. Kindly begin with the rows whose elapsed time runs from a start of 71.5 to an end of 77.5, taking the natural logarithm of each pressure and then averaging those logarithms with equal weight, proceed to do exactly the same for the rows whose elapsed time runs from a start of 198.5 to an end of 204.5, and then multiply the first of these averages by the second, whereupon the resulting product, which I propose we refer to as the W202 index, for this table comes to 0.37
